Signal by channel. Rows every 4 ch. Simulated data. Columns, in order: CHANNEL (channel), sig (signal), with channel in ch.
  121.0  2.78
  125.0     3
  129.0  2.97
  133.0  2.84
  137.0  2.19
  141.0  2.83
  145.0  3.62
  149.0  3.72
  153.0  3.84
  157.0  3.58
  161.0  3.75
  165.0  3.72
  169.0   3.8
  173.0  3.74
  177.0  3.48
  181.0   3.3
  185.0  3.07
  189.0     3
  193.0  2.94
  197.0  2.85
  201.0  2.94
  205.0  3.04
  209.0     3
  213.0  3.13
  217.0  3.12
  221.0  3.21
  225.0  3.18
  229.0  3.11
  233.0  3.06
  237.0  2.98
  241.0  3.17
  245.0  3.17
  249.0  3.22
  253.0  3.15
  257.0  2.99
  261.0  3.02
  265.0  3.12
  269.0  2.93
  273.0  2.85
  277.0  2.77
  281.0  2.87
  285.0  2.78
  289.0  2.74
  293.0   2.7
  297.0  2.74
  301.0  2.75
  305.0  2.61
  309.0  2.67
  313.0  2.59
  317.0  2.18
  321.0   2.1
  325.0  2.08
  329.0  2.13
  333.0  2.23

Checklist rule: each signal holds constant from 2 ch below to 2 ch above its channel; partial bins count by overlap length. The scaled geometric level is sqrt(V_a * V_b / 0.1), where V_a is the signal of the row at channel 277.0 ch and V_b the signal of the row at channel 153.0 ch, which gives 10.3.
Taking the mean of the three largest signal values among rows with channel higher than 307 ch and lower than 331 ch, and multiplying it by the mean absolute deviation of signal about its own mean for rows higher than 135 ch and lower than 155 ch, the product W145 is 1.4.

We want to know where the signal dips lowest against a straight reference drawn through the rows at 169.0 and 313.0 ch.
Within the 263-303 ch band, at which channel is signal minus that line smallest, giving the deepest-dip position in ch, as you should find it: 277.0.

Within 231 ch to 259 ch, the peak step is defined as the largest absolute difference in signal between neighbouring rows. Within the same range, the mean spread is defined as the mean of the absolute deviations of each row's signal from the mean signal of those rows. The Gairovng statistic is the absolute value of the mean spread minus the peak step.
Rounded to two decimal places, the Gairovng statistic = 0.11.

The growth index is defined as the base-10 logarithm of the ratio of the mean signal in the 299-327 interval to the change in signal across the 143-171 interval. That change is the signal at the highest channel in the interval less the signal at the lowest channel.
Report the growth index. 1.1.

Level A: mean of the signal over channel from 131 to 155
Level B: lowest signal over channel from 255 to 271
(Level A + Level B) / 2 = 3.05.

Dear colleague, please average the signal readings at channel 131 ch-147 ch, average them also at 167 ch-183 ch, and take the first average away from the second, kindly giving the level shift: 0.7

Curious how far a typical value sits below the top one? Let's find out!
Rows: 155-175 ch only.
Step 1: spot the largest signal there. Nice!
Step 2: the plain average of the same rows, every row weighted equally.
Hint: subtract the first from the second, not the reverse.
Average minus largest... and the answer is -0.082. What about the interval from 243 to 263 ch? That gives -0.110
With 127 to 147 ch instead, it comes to -0.730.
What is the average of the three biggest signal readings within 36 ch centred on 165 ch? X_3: 3.80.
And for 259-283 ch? 3.02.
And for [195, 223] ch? 3.15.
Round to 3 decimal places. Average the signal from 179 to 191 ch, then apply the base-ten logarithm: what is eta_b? 0.495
